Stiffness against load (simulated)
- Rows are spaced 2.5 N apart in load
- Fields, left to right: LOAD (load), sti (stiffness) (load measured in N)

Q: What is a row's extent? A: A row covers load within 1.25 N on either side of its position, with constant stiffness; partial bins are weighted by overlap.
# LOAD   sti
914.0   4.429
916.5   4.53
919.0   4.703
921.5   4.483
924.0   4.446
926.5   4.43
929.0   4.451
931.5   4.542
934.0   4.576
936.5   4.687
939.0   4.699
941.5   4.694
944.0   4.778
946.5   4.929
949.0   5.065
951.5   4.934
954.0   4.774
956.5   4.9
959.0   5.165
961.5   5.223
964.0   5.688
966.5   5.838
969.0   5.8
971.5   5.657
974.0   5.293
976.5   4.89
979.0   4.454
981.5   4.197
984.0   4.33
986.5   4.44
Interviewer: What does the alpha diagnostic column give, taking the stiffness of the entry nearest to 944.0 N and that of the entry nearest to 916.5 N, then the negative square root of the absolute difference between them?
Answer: -0.50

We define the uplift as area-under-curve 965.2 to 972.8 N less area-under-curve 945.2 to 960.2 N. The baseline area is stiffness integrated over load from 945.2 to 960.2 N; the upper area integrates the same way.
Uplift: -31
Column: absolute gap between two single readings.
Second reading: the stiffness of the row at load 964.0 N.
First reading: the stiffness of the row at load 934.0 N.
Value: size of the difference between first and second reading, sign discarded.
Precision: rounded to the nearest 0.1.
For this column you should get 1.1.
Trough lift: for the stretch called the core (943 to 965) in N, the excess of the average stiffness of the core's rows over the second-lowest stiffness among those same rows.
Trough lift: 0.27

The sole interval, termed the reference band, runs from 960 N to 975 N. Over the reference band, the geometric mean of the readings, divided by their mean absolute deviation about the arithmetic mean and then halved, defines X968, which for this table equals 13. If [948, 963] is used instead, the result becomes 18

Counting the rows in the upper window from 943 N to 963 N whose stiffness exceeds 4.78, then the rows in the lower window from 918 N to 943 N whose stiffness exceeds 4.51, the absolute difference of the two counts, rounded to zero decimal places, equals 0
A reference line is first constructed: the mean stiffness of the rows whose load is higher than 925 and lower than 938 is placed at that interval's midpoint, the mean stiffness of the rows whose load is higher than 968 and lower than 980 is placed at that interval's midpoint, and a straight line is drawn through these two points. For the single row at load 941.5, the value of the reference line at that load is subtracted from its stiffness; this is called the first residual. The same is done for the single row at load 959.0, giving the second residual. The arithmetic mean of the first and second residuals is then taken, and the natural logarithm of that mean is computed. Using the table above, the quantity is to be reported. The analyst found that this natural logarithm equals -2.4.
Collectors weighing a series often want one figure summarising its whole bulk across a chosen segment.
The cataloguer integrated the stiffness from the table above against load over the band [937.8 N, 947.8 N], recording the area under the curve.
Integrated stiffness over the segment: 47.8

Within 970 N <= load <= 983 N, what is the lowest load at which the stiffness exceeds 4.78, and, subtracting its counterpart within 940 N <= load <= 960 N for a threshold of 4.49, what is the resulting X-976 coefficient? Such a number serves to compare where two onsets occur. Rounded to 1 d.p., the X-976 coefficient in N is 30.0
